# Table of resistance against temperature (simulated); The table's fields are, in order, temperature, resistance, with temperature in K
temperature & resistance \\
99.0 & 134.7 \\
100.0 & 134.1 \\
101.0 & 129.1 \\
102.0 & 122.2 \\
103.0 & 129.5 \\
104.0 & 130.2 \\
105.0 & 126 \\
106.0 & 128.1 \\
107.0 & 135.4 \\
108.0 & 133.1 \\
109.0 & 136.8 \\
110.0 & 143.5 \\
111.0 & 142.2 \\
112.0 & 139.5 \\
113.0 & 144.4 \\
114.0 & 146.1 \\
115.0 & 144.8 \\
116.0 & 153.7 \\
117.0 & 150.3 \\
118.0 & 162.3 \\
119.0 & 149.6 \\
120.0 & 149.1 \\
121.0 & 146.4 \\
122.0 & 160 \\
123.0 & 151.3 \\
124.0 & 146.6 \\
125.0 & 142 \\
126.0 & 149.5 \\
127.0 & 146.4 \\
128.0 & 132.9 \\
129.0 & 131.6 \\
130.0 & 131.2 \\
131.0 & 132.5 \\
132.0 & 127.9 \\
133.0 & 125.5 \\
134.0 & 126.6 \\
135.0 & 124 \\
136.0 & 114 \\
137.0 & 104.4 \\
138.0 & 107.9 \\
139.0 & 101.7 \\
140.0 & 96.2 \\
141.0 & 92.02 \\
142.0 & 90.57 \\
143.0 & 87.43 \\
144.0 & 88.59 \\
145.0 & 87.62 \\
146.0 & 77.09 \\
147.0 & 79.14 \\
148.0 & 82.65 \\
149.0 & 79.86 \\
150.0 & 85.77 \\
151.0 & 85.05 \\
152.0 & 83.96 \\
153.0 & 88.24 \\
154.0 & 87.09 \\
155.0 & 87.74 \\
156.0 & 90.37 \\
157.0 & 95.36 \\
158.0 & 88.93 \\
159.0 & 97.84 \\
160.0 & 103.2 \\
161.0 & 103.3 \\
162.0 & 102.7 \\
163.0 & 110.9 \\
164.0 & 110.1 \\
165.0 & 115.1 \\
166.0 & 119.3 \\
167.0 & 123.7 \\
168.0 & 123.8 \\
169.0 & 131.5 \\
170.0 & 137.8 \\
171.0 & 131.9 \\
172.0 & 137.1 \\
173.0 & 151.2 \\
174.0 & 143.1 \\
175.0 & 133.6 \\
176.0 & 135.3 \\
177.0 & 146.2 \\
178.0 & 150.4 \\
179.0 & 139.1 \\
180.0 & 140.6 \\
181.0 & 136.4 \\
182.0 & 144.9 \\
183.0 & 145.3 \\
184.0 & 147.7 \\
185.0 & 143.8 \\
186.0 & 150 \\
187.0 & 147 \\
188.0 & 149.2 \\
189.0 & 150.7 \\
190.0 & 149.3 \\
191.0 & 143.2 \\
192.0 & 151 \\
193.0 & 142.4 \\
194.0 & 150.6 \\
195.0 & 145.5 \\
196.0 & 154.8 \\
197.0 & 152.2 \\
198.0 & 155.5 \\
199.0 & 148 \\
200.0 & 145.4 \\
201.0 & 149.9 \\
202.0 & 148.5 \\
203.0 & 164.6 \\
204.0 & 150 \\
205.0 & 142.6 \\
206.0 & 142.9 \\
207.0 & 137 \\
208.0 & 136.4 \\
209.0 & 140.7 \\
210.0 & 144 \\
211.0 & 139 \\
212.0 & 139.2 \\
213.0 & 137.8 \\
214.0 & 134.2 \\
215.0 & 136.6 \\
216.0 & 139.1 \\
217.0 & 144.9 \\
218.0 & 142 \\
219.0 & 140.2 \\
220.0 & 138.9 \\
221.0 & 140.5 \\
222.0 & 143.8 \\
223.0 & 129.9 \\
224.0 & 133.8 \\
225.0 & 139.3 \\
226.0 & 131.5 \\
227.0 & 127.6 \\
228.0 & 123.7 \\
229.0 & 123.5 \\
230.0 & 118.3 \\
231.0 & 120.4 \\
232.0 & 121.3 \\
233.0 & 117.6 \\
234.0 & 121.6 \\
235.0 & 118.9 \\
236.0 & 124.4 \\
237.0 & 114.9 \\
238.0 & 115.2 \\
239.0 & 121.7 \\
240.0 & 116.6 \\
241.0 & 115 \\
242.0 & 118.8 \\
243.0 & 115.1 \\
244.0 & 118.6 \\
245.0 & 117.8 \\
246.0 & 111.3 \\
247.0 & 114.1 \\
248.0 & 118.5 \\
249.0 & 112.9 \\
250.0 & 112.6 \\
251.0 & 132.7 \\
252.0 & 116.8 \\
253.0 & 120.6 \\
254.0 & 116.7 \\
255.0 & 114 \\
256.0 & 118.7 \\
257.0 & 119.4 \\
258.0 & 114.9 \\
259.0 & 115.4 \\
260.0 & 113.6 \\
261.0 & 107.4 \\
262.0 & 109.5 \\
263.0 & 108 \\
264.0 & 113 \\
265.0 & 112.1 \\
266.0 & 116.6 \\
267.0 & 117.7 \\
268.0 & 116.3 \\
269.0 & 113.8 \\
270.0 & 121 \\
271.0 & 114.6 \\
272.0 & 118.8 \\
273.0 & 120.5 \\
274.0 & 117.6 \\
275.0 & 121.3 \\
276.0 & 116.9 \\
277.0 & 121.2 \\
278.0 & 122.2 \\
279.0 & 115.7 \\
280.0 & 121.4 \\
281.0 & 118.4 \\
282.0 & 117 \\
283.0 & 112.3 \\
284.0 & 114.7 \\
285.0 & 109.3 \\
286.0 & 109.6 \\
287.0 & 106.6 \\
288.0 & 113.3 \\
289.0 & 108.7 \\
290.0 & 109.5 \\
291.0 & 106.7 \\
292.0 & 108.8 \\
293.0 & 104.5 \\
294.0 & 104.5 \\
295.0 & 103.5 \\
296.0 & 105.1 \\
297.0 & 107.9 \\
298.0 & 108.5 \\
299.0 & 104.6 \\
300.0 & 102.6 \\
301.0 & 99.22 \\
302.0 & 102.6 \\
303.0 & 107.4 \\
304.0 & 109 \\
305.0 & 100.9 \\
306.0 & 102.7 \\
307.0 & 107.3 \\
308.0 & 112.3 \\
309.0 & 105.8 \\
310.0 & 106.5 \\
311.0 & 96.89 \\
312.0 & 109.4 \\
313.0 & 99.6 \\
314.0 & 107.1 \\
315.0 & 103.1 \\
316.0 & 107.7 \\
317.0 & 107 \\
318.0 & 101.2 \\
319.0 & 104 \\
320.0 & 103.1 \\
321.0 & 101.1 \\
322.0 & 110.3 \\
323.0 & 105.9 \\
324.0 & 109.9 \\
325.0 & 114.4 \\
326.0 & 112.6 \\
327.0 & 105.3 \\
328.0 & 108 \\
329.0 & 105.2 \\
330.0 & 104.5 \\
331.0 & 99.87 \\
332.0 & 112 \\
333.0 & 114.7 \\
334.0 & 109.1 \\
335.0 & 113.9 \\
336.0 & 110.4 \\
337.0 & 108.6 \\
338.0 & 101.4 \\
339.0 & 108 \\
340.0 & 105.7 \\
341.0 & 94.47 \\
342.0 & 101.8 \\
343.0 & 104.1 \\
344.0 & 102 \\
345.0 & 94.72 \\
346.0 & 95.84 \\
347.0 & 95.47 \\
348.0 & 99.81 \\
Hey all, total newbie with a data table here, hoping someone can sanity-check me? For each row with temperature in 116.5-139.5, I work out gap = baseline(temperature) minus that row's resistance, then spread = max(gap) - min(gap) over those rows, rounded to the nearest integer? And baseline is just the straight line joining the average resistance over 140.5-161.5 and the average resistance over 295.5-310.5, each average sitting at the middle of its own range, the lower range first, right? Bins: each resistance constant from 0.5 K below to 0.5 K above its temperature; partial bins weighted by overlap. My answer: 63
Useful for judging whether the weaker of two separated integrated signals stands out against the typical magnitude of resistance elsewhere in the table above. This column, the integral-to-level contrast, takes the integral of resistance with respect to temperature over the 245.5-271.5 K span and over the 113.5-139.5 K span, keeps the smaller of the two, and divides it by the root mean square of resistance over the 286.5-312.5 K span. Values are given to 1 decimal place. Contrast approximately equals 28.3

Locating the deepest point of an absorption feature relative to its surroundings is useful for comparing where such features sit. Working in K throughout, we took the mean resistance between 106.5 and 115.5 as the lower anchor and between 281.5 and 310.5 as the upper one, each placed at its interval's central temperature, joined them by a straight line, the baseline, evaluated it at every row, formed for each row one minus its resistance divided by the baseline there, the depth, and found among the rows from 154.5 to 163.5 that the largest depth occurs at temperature 155.0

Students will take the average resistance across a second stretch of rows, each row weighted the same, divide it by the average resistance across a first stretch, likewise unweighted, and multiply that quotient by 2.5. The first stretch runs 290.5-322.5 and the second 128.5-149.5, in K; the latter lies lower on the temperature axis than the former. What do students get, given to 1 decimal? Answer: 2.5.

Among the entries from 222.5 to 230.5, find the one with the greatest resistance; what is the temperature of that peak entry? 225.0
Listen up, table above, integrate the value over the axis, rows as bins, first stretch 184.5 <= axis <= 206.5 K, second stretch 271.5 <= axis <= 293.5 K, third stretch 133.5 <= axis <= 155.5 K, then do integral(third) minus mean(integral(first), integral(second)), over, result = -838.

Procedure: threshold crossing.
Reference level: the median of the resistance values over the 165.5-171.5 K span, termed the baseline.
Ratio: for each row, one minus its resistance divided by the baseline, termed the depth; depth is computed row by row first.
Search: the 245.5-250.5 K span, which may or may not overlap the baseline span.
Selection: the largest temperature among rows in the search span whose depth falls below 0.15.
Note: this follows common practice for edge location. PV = 250.0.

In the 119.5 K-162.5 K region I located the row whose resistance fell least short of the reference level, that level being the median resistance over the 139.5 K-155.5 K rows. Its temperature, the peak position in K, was 122.0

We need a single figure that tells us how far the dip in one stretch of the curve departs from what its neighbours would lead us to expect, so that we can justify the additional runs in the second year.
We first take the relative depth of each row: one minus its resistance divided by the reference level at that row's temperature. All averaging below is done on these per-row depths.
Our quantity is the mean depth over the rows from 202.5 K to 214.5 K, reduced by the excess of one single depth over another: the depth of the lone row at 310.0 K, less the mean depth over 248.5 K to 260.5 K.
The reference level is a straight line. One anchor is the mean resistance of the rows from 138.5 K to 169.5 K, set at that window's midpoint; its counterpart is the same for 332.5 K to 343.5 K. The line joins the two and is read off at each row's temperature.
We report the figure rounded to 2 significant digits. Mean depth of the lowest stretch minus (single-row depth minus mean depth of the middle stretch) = -0.57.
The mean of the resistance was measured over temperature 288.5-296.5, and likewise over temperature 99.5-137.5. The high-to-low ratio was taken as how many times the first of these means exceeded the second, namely 0.77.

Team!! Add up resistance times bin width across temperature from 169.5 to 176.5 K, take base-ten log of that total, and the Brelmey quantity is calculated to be 2.99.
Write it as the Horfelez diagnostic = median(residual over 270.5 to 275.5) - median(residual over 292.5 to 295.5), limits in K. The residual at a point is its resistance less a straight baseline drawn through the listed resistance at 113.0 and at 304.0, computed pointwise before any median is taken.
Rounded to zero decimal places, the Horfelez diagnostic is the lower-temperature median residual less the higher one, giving 10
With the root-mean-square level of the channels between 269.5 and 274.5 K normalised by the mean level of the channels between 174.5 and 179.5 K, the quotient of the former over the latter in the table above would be 0.84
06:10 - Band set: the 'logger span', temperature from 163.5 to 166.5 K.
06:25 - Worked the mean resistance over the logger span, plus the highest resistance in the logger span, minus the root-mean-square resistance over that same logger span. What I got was 119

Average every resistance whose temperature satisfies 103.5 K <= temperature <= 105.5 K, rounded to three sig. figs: 128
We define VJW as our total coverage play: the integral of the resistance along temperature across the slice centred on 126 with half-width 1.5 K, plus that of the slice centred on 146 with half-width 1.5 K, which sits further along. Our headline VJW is 682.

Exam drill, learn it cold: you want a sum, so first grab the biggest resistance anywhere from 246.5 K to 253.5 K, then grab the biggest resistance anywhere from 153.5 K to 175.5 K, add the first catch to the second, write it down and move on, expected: 284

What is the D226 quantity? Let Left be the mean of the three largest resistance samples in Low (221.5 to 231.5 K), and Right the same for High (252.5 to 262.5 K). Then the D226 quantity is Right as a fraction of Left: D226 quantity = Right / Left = 0.86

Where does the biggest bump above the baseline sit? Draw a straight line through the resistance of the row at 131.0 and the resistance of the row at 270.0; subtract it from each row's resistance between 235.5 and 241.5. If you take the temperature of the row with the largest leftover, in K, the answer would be 236.0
